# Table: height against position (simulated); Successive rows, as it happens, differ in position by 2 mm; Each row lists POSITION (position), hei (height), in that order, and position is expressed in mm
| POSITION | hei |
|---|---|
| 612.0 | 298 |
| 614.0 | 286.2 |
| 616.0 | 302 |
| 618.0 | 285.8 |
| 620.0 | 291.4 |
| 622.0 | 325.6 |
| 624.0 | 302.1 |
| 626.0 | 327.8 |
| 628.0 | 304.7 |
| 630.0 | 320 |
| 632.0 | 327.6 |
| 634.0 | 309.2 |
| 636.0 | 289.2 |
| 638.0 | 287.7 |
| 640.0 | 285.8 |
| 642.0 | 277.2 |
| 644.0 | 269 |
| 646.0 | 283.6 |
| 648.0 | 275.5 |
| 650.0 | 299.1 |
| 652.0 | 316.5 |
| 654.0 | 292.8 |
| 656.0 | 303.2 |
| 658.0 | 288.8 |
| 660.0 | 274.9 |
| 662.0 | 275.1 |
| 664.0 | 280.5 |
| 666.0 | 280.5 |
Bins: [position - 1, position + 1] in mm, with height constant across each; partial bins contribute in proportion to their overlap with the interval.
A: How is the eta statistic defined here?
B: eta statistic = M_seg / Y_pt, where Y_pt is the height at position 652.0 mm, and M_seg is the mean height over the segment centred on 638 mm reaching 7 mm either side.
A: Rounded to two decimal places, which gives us 0.92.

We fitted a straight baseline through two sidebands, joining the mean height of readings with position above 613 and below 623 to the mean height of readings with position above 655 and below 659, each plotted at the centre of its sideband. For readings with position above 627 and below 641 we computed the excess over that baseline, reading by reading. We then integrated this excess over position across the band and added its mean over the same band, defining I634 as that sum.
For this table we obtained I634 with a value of 92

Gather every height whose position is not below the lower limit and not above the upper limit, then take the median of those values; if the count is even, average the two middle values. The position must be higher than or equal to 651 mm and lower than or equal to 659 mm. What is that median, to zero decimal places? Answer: 298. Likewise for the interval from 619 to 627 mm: 314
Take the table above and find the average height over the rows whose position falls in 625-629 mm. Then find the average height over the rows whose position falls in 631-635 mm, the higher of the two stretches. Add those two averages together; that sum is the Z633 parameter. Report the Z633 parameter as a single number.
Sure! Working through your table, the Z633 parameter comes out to 635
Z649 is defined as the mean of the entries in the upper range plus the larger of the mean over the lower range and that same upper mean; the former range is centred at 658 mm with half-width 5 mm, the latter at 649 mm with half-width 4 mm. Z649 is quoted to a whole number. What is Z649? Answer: 581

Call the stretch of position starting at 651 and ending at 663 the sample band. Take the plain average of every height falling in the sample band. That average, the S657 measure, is 292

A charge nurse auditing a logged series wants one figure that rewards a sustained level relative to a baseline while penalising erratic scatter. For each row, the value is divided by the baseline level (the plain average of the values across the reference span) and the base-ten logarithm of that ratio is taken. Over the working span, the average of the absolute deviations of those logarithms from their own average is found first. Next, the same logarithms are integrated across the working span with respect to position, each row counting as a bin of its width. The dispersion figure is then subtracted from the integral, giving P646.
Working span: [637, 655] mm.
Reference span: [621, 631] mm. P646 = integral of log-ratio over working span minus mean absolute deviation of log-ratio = -0.8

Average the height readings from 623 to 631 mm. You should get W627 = 314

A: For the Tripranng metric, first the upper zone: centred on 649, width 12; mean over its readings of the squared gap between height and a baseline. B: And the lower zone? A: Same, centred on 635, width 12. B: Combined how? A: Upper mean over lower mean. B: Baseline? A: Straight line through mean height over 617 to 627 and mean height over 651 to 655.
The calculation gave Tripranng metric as 1.79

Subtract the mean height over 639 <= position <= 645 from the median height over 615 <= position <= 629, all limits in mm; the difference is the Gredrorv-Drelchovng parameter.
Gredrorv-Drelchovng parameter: 25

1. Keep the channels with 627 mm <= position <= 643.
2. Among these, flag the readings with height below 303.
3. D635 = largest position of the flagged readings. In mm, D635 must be 642.0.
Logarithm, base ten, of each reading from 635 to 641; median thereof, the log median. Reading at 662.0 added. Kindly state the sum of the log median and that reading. 278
